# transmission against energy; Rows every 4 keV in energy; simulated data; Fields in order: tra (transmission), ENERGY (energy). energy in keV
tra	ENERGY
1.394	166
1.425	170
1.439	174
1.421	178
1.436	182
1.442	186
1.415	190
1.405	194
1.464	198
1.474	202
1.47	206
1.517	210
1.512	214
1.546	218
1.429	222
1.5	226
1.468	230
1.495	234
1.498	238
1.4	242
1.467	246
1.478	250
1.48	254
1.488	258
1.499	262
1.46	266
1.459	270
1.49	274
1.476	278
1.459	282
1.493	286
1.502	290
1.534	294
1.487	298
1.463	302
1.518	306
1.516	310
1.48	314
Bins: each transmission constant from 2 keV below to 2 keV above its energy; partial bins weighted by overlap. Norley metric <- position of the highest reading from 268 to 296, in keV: 294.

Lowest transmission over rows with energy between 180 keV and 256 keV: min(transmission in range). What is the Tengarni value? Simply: 1.4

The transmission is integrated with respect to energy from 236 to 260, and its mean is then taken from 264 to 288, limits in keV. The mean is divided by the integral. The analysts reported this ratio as 0.0418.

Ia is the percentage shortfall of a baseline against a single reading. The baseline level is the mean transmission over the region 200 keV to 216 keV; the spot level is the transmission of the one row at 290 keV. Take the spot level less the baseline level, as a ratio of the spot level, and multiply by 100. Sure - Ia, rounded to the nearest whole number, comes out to 1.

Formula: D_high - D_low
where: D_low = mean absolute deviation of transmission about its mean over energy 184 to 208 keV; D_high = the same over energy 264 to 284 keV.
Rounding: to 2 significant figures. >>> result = -0.013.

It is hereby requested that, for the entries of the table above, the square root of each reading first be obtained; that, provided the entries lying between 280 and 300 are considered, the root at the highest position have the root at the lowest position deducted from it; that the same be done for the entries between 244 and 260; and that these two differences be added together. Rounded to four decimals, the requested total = 0.0202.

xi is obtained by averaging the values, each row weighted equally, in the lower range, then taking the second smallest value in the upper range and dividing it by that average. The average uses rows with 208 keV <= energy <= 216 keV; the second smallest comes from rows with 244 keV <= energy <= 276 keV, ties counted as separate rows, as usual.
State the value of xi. 0.96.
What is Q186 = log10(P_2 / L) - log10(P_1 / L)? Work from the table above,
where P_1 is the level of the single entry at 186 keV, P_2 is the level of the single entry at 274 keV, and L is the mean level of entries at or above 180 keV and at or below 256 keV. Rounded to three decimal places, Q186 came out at 0.014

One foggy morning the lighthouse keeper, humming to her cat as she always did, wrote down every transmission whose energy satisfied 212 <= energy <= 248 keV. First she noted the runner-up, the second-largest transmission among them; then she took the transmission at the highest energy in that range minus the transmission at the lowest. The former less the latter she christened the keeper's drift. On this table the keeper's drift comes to 1.56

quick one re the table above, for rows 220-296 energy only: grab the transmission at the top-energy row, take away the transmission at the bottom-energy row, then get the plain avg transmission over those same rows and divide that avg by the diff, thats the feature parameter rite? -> 14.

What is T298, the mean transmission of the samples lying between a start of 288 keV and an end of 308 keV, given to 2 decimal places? 1.50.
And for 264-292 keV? 1.48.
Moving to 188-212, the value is 1.46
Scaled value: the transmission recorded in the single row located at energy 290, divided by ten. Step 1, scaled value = 0.150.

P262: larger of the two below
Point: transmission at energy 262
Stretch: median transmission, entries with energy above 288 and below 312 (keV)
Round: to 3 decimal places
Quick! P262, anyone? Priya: 1.509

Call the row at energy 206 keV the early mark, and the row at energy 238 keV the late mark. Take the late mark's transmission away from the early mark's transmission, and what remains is -0.028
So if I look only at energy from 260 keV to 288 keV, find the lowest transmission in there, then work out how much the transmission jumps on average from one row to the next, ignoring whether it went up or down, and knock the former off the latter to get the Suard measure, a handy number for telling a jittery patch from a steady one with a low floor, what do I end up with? -1.44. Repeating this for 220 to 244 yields -1.35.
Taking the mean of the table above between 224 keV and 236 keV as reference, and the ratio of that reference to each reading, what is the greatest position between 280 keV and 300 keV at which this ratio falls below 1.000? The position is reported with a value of 294 keV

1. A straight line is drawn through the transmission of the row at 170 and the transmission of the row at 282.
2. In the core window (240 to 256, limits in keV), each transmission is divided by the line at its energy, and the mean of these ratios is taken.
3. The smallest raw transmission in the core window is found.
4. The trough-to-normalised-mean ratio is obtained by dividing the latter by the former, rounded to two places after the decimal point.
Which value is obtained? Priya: 1.39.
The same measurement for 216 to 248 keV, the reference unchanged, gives 1.37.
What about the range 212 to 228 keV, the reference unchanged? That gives 1.37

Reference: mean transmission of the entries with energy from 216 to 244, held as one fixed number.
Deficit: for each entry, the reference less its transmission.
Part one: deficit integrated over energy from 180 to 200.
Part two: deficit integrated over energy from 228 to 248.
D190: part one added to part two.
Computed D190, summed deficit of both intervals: 1.1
